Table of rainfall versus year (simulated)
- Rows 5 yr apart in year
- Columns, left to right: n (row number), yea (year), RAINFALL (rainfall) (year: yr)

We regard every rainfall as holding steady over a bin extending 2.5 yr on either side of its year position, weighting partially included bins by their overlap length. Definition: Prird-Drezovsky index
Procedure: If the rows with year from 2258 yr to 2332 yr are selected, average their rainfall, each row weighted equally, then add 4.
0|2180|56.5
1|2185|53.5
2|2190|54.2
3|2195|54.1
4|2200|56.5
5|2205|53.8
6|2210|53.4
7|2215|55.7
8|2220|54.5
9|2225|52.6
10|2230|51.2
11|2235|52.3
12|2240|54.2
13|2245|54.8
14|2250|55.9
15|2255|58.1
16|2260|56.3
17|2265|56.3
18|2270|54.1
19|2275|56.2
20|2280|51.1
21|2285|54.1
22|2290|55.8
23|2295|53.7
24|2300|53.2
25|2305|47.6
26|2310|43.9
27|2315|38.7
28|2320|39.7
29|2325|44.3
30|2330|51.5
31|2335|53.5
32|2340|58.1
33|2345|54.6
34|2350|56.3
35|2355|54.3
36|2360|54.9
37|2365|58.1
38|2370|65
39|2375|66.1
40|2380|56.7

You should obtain 54.4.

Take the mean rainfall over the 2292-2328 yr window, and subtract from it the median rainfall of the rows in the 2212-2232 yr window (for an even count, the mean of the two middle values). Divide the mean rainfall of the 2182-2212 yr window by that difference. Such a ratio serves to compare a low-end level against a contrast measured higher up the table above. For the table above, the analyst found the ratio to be -7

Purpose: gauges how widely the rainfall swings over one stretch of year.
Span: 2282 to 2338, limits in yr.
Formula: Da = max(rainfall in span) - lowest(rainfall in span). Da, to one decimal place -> 17.1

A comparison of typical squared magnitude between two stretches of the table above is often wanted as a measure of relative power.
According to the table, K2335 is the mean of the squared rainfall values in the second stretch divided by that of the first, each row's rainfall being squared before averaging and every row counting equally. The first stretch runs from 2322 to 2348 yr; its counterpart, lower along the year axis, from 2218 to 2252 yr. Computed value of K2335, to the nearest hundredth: 1.04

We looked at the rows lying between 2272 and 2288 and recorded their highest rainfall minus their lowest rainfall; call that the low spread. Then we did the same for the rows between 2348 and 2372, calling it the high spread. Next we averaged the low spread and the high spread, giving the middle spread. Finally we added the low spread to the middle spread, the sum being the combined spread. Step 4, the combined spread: 13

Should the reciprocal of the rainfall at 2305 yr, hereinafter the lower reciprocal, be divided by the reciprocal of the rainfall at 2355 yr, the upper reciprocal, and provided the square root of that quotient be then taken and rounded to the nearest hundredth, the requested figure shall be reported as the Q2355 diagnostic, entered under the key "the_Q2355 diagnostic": 1.07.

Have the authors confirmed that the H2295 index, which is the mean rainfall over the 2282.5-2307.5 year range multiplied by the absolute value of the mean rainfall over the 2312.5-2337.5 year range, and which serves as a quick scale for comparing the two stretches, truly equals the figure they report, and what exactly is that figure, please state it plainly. 2408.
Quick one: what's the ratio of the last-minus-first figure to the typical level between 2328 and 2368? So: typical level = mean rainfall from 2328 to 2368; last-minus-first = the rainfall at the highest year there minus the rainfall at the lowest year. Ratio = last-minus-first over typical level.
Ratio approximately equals 0.12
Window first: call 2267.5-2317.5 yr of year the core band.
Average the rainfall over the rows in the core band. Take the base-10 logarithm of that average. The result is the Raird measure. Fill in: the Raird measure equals 1.71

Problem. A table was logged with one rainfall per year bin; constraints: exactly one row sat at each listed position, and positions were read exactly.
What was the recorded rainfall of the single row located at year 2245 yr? 54.8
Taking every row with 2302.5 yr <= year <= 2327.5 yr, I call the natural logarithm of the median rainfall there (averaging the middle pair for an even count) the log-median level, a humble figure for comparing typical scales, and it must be 3.782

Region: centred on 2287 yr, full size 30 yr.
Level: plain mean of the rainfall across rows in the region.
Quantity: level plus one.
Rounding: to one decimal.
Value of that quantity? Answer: 55.0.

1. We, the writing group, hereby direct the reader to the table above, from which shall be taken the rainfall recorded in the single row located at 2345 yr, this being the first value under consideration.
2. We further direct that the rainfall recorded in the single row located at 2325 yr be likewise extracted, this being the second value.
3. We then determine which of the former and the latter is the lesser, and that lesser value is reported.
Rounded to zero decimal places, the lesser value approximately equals 44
